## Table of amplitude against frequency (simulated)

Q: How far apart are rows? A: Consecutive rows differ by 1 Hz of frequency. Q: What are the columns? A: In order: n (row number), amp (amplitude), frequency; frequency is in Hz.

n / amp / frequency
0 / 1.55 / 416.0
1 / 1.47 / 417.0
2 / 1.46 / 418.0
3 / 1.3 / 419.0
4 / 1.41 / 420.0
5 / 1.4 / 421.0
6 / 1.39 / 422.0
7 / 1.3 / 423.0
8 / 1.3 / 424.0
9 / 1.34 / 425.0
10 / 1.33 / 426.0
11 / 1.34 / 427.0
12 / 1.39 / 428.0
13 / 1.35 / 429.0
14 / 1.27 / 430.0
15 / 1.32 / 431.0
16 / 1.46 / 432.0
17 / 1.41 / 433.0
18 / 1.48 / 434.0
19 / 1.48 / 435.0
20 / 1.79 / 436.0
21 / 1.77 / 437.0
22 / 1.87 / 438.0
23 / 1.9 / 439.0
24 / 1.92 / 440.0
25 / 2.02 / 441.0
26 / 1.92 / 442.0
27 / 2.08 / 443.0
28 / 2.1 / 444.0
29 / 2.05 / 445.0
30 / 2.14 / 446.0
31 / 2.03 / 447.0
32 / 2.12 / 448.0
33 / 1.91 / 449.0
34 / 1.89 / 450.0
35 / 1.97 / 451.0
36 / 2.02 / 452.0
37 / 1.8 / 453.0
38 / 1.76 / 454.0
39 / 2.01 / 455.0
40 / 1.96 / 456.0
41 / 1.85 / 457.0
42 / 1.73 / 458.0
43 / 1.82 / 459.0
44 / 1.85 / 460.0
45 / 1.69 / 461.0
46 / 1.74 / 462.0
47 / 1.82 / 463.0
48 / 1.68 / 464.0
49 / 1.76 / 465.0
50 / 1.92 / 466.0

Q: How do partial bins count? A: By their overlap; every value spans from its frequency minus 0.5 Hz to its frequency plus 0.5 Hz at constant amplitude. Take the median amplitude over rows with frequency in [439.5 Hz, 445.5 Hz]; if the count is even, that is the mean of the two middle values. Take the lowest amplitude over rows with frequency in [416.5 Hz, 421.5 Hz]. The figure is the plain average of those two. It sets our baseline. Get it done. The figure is 1.67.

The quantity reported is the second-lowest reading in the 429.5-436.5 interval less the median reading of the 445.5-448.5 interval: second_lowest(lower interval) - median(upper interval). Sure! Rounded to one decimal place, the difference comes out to -0.8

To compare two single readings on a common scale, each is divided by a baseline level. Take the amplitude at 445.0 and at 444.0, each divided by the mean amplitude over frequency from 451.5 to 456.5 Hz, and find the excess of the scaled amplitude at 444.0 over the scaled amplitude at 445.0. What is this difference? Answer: 0.03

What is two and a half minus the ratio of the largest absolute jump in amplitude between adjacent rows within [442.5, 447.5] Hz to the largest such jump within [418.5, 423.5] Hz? 1.5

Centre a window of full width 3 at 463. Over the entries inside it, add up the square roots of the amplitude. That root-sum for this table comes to 3.96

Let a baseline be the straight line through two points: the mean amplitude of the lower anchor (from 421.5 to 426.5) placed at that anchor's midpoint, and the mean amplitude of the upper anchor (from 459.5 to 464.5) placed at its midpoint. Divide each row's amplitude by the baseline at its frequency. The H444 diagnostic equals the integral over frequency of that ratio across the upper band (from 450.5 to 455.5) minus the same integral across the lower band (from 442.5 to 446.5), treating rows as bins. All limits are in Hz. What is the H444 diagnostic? 0.4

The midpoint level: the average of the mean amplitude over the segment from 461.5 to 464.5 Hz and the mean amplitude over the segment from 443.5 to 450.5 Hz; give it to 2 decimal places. 1.89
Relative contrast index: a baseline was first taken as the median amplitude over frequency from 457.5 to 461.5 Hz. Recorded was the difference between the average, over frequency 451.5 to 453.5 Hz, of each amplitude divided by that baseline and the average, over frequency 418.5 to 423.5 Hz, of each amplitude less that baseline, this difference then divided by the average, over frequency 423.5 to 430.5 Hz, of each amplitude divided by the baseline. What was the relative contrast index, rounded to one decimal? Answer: 2.0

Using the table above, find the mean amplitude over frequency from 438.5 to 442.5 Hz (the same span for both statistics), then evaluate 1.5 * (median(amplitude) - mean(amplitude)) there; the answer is -0.030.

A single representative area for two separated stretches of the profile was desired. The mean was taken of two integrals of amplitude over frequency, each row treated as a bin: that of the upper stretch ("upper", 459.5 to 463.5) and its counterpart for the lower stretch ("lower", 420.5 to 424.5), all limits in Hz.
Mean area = 6.2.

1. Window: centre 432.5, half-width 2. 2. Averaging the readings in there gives 1.42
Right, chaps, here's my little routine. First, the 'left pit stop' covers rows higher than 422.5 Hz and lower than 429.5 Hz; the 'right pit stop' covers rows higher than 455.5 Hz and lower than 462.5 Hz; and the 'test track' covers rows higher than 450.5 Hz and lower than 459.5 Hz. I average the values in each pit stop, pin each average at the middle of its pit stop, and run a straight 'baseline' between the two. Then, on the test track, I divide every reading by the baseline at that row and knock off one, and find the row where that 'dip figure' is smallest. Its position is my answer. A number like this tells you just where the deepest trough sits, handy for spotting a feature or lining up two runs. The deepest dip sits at 458.0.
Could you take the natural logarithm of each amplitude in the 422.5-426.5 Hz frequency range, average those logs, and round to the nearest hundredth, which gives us 0.28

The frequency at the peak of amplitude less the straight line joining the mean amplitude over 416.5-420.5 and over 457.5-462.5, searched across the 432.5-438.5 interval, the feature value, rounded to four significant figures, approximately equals 438.0 Hz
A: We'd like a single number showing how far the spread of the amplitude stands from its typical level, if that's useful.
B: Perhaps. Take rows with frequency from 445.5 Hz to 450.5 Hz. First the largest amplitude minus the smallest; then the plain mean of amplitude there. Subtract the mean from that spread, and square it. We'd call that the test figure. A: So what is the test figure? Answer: 3.1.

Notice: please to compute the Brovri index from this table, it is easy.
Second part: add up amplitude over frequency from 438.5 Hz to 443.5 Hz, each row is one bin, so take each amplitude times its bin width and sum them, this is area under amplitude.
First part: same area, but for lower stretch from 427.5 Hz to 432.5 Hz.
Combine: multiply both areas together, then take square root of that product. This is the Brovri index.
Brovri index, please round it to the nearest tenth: 8.2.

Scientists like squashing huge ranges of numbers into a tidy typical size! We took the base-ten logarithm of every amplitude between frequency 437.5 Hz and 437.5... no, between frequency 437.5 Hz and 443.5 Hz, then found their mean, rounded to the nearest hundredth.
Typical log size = 0.29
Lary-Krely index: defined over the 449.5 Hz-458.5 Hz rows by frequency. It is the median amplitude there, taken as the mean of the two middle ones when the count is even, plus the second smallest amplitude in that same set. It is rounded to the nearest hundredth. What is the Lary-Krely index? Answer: 3.65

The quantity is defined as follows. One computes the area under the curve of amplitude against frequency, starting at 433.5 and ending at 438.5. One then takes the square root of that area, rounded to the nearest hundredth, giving 2.90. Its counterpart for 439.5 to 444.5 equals 3.17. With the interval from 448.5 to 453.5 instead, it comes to 3.10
